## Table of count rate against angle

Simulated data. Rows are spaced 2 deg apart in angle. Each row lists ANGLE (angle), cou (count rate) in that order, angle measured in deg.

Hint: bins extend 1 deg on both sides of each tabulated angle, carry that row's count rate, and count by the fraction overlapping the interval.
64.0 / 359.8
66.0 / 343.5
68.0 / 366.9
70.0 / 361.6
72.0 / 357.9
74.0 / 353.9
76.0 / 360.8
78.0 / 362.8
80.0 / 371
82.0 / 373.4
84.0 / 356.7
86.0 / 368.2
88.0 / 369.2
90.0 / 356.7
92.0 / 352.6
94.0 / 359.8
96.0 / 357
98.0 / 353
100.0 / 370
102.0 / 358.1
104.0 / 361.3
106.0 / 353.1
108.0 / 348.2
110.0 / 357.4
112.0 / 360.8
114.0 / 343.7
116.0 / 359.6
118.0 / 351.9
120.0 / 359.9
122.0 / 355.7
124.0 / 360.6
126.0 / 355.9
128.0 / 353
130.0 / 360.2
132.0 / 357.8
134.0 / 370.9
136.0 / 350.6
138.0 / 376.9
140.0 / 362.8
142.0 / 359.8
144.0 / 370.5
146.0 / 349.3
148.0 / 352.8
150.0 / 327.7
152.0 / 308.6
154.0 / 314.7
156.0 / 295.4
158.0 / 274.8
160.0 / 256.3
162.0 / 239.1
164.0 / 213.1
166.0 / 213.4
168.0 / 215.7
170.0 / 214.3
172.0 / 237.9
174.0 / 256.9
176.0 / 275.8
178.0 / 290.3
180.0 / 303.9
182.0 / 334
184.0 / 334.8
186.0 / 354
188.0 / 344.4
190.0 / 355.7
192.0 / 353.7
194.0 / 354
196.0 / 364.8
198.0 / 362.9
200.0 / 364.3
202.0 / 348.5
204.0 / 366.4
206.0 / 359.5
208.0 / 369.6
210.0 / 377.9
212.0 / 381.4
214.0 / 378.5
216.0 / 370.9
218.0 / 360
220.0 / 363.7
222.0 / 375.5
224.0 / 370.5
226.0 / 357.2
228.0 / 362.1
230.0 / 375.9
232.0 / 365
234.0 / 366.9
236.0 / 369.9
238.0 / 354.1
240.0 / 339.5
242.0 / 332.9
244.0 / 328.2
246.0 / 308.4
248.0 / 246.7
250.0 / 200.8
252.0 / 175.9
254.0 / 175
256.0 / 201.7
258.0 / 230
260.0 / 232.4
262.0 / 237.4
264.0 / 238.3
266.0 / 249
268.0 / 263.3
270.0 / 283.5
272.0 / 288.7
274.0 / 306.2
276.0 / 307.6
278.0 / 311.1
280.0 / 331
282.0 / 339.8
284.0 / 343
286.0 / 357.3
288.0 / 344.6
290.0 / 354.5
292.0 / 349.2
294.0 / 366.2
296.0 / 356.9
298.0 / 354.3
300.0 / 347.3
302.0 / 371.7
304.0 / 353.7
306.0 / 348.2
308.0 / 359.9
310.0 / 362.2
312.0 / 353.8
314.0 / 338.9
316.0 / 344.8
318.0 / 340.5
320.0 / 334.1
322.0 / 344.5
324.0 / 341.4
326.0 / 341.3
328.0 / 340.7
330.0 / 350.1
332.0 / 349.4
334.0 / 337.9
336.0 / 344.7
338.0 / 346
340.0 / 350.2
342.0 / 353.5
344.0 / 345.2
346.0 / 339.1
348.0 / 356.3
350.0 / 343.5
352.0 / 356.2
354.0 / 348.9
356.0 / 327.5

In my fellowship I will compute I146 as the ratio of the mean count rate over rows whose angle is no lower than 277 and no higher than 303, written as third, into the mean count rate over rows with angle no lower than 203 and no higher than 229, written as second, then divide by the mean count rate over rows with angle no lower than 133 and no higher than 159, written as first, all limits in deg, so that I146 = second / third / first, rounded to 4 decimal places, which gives 0.0031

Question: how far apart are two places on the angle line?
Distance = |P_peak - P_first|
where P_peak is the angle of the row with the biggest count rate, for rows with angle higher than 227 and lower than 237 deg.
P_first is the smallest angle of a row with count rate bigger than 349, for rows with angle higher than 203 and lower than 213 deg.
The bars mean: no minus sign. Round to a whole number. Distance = 26 deg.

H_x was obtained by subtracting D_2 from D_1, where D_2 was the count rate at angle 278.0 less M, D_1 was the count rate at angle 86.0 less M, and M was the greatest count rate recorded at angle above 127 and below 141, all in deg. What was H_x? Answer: 57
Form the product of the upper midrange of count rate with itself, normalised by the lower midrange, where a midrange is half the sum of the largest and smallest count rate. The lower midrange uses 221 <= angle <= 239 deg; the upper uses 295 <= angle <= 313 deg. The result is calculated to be 354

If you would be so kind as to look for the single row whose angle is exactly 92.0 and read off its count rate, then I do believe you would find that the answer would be 352.6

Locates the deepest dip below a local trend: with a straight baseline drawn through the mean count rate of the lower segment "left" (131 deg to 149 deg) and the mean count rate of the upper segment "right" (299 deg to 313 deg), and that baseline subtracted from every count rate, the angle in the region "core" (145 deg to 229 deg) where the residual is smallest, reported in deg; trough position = 164.0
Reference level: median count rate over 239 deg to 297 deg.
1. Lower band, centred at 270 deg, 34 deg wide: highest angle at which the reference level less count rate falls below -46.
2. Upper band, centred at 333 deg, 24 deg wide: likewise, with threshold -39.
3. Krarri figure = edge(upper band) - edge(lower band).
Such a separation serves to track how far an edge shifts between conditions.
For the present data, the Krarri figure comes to 56 deg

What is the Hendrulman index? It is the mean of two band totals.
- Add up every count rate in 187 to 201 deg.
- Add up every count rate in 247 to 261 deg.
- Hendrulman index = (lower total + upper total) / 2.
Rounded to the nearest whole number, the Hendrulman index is 1981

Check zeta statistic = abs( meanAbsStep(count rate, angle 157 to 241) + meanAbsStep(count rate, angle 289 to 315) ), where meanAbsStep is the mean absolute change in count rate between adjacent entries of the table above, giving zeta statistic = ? 20.9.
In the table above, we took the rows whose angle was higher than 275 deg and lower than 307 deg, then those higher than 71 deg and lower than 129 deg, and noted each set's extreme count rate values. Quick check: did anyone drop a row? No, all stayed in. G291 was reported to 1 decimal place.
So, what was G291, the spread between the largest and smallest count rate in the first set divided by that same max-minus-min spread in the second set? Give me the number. 2.2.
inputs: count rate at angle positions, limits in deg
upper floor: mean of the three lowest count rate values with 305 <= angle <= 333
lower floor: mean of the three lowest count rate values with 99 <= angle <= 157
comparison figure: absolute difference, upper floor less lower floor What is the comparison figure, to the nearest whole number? 32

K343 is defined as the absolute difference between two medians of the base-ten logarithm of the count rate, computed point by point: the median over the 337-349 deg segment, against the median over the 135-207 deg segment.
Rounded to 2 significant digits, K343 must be 0.011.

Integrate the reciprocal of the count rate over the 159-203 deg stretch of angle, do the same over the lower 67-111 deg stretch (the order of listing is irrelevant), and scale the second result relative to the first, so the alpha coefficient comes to 0.80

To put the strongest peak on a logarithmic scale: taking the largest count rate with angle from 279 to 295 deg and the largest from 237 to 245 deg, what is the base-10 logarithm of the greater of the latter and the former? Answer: 2.56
